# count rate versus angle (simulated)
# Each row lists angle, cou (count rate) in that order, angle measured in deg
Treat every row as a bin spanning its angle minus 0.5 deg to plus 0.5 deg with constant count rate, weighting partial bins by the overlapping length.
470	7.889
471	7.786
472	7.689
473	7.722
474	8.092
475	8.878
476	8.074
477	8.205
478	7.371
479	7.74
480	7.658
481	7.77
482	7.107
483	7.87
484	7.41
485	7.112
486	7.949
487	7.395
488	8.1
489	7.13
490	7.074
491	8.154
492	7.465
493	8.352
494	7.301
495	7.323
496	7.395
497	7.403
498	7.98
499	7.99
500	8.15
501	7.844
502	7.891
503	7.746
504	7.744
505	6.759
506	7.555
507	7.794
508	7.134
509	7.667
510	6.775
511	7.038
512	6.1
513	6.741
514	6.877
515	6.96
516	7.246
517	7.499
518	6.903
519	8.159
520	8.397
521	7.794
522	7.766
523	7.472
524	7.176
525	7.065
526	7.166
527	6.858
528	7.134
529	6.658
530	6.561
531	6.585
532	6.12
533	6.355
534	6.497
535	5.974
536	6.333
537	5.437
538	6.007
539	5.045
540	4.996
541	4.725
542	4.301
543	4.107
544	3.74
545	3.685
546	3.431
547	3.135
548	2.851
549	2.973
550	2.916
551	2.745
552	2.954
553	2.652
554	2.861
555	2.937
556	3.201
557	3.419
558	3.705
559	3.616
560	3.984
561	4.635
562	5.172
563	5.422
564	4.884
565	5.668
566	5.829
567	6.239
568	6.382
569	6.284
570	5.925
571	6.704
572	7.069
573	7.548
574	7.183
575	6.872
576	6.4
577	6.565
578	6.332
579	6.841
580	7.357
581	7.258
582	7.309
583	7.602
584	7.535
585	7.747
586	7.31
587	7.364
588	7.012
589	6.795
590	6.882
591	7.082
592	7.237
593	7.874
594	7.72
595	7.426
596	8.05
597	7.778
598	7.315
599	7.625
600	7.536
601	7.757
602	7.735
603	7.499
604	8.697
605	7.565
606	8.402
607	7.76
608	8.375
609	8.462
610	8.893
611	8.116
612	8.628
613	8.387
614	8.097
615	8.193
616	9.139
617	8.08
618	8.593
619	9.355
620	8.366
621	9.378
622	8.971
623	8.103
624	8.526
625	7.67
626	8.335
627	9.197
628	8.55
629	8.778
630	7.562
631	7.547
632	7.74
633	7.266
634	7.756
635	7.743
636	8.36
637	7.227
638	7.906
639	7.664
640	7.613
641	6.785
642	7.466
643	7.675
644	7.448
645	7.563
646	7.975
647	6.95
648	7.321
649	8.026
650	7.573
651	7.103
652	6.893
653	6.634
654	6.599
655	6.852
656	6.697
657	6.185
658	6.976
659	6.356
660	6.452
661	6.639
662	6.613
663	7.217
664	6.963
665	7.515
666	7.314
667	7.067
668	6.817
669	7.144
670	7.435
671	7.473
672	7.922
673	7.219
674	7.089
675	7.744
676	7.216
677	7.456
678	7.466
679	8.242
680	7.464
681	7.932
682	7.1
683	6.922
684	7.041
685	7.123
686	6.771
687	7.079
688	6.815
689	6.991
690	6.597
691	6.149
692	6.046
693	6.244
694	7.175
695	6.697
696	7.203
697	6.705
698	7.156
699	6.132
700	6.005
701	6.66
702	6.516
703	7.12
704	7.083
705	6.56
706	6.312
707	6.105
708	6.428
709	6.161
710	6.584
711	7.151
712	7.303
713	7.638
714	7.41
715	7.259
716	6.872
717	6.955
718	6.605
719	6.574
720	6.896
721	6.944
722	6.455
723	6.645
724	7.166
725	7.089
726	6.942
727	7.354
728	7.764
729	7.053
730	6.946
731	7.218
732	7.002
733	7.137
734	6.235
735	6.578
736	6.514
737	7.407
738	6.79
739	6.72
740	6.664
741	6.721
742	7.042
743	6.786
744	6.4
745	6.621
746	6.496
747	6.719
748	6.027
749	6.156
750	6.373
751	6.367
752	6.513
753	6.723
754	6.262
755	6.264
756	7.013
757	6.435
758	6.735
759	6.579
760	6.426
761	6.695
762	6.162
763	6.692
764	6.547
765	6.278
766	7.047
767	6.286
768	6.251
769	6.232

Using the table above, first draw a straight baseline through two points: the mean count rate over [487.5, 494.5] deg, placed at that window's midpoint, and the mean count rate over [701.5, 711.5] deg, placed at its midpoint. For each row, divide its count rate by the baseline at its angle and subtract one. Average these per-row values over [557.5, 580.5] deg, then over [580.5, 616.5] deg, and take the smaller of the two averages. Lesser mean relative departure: -0.18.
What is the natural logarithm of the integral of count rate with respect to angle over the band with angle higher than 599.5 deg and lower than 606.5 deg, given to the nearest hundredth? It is 4.01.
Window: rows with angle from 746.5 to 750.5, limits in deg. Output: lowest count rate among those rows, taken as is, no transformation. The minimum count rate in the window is 6.027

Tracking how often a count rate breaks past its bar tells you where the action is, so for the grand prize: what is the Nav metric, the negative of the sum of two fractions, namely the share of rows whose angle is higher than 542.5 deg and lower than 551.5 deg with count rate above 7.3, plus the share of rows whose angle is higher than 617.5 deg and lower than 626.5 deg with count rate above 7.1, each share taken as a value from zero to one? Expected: -1.0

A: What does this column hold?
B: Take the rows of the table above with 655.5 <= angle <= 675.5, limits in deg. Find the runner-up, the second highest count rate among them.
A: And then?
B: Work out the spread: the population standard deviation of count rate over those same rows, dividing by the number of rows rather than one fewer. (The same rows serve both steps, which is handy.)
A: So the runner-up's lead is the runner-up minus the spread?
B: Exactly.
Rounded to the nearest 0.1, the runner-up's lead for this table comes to 7.3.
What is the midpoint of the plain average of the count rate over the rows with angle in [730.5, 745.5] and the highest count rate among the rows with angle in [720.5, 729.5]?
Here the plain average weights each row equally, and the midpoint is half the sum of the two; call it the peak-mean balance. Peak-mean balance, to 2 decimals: 7.28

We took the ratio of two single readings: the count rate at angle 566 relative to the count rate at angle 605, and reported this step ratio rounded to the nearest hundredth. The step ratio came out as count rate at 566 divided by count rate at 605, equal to 0.77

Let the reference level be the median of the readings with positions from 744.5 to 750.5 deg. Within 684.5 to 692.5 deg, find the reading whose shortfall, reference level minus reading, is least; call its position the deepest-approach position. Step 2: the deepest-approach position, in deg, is 685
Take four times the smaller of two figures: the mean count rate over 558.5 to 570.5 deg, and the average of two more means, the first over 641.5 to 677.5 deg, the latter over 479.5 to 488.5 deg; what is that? 21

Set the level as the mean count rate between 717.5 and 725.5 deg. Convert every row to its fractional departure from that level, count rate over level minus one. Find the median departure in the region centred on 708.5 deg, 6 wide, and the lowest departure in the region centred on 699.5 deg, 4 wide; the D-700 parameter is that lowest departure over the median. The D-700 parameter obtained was 1.9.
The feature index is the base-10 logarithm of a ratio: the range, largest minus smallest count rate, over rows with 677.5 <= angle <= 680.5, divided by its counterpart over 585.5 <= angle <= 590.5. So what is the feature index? 0.14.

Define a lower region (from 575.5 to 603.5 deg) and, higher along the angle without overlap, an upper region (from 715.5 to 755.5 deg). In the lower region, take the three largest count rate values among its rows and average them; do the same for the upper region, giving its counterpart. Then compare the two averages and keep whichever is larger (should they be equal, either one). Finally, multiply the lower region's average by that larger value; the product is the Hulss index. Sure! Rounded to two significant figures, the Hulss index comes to 62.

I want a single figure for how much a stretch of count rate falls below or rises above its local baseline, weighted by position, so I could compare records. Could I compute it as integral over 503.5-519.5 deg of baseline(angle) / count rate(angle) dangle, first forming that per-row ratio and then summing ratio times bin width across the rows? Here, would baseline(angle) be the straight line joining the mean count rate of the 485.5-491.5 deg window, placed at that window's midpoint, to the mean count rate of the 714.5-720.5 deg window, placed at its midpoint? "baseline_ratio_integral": 16.9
